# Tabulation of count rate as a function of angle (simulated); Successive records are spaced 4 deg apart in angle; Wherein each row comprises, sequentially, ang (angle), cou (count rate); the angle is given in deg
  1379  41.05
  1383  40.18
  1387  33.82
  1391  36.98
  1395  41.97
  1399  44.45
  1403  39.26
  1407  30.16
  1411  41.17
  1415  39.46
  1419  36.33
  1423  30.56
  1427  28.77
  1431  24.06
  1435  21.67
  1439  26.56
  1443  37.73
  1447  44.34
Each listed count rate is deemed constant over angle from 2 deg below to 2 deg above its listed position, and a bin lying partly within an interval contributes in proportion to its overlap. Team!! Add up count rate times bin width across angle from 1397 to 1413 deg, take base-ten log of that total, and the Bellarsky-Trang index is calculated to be 2.79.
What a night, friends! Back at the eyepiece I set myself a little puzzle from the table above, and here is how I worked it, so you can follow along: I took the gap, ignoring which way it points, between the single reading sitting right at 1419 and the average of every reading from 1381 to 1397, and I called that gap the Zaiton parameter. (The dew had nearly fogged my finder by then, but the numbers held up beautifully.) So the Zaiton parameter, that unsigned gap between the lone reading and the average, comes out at 1.9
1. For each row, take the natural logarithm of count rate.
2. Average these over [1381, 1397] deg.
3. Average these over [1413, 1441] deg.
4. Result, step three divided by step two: 0.925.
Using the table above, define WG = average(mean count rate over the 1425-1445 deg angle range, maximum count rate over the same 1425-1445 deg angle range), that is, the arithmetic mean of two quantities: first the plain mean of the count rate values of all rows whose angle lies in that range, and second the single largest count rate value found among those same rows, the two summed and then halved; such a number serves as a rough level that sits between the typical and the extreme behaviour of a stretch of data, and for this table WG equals 32.7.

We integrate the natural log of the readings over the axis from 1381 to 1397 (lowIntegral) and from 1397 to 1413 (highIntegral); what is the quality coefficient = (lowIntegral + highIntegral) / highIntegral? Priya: 2.00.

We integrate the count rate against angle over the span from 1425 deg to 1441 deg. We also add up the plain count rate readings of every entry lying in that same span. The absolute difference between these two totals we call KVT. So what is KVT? 303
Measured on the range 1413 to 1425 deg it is 319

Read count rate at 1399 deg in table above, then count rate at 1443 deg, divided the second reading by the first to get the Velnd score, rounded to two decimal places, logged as 0.85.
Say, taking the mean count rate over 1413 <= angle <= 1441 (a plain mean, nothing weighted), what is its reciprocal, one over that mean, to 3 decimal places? 0.034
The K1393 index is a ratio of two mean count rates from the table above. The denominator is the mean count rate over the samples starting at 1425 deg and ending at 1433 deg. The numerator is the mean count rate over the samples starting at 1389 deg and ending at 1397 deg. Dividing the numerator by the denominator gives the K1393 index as 1.49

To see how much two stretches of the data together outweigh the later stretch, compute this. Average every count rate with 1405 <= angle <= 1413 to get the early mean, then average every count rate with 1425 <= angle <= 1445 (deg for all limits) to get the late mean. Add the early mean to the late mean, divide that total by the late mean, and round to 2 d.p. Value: 2.28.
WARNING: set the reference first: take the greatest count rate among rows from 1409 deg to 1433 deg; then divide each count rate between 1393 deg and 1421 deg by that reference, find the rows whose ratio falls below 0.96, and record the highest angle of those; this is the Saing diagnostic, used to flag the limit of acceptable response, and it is 1419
